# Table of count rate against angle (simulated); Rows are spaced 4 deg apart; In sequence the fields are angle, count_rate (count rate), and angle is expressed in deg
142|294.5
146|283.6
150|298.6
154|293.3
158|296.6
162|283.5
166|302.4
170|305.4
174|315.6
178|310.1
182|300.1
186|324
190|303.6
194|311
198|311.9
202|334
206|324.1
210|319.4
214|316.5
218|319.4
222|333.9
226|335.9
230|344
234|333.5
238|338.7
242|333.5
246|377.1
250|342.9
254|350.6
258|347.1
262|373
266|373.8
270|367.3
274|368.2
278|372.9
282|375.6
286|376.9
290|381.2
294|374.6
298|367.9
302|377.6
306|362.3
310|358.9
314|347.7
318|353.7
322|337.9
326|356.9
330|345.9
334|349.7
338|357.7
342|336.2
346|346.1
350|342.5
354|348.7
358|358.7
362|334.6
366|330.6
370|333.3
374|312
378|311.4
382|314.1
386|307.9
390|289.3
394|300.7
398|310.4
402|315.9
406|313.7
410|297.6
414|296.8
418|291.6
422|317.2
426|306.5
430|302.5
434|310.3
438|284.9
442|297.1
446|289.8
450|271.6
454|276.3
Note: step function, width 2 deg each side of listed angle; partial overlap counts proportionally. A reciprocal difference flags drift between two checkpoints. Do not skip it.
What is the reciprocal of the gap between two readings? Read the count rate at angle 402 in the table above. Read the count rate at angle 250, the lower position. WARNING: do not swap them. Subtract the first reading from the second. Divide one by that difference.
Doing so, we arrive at 0.04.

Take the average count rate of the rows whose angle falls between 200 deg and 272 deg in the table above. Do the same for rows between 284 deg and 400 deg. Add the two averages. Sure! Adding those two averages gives 685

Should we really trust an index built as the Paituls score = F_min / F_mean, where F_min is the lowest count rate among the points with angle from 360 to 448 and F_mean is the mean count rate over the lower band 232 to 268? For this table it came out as 0.81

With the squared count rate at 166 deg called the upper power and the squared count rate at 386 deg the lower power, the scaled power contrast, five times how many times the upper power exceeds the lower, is 4.8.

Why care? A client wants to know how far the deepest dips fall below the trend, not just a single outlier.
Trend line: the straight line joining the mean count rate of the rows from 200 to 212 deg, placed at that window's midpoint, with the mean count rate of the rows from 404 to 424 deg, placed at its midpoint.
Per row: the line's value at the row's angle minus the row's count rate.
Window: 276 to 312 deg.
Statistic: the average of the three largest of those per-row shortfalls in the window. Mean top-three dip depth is -48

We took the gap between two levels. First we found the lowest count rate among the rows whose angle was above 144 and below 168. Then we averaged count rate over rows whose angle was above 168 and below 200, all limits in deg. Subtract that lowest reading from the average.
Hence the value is 27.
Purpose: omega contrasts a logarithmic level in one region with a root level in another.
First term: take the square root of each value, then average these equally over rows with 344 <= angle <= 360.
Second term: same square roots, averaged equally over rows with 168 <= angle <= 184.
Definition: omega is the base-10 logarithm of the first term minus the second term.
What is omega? -16.3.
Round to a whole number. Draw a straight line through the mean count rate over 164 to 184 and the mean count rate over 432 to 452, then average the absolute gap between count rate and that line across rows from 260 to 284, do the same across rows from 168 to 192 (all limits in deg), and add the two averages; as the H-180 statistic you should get 78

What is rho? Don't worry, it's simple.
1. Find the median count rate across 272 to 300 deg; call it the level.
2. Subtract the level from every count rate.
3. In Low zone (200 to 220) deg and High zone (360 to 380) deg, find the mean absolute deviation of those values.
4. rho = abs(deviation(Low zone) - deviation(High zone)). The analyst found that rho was 5.0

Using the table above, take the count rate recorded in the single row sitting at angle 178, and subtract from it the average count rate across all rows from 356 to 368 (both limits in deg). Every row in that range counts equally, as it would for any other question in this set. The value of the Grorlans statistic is -31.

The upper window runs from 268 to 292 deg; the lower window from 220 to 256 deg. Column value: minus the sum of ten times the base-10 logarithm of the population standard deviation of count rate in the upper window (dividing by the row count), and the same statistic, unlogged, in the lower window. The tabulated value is -20.0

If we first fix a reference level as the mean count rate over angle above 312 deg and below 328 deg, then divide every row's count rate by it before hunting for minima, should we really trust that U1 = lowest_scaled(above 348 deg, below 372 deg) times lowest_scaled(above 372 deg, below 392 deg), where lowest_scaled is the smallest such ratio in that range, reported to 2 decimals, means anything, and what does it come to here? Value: 0.79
